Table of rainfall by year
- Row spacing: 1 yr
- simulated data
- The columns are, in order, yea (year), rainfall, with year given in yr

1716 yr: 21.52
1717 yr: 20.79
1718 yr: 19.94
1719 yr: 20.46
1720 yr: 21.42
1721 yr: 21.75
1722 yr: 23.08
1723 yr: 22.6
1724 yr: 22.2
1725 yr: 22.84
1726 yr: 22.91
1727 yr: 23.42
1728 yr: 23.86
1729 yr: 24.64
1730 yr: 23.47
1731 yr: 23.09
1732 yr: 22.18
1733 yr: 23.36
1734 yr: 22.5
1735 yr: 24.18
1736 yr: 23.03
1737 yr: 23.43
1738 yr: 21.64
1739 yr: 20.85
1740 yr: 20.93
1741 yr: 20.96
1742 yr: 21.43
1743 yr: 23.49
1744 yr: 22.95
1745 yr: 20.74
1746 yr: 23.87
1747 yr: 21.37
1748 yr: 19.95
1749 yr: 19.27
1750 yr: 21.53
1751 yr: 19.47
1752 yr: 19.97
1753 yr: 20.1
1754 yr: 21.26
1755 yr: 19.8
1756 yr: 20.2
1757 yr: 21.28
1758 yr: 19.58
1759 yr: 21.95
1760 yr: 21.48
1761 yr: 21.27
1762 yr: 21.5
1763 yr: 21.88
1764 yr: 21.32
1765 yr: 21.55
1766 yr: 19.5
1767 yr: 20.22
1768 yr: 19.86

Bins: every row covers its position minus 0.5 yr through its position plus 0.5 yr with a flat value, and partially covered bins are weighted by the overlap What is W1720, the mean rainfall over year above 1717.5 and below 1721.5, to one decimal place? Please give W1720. 20.9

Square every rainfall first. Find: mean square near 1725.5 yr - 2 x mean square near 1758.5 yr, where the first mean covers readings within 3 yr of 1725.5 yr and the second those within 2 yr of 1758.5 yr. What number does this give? -362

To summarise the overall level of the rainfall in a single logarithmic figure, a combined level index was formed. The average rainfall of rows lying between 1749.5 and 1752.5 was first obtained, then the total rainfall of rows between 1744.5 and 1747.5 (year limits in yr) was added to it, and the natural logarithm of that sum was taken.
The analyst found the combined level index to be 4.46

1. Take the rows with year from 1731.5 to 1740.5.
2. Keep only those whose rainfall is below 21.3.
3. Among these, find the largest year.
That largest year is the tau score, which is 1740 yr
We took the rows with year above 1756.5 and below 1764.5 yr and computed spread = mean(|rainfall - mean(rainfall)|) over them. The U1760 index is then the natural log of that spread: -0.8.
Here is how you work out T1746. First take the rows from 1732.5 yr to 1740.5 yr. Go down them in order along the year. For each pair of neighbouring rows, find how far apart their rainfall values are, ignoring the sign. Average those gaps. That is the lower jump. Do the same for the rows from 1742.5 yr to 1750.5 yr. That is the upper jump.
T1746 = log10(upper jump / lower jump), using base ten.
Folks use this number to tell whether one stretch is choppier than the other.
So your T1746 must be 0.28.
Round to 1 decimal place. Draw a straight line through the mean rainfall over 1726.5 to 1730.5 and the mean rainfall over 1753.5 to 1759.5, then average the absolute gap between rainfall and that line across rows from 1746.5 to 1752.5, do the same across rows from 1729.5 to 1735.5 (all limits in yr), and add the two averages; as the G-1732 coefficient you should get 1.9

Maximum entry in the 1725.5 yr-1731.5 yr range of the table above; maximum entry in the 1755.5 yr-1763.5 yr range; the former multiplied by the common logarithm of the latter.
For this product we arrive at 33.1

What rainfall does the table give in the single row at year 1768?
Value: 19.86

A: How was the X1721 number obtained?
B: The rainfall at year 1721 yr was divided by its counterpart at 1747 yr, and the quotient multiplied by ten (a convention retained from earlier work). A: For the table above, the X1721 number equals 10.2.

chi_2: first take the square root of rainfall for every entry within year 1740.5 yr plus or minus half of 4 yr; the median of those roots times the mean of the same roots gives 21.0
